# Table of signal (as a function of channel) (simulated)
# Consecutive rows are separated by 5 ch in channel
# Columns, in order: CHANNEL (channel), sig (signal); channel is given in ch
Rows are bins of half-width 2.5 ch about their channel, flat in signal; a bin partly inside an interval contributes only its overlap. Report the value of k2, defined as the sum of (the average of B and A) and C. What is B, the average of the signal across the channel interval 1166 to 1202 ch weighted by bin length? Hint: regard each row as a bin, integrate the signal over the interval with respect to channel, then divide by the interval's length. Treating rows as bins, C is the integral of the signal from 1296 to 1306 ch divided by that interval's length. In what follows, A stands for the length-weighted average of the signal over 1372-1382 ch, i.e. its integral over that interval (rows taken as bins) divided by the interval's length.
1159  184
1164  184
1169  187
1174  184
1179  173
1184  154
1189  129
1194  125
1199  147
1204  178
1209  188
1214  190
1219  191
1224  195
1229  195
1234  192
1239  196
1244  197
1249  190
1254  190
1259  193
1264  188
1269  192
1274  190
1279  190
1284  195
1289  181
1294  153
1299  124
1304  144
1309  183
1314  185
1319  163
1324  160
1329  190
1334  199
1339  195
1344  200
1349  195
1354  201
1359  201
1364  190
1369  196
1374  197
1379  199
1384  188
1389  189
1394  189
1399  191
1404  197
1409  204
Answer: 312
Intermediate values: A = 198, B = 158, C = 134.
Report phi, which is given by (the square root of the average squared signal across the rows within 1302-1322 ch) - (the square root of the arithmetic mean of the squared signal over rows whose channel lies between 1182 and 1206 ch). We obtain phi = 22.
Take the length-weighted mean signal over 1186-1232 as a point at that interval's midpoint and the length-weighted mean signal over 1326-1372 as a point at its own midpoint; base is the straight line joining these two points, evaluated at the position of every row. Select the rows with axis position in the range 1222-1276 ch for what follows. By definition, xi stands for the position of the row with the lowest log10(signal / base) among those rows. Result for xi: 1264 ch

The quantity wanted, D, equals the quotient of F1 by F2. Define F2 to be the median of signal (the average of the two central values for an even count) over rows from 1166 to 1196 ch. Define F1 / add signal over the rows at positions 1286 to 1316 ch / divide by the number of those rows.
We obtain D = 0.99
